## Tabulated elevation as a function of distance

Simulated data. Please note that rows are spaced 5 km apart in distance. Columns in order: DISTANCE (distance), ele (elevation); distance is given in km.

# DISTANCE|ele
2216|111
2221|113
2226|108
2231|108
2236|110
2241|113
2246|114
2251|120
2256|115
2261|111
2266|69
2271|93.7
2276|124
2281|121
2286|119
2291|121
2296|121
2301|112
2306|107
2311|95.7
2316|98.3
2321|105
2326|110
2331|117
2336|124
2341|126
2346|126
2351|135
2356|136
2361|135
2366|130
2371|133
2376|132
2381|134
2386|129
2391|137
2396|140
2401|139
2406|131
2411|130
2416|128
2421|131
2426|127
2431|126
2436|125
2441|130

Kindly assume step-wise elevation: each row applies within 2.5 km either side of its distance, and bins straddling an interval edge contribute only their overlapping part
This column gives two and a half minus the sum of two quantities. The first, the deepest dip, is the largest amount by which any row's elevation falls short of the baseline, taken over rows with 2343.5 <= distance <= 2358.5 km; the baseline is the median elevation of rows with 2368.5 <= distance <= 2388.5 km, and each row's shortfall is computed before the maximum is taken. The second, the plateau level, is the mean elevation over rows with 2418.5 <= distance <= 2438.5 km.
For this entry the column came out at -131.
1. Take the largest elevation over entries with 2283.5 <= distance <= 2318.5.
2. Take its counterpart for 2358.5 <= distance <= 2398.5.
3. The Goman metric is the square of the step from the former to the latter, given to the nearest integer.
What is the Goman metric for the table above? 361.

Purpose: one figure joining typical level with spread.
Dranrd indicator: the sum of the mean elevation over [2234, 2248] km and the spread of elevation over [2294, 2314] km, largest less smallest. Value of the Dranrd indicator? 138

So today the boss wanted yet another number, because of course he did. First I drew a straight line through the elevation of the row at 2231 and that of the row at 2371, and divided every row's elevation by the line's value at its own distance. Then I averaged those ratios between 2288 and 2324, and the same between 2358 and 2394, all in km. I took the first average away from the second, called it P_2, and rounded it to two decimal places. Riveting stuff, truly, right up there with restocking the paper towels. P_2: 0.10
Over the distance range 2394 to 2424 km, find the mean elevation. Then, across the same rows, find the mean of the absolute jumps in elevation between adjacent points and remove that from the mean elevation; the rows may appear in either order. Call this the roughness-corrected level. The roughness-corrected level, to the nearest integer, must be 130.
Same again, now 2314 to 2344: 108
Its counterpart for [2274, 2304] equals 116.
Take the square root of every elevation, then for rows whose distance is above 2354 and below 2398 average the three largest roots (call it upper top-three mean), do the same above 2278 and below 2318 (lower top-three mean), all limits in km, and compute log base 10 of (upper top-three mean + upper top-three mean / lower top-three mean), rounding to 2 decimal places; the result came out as 1.11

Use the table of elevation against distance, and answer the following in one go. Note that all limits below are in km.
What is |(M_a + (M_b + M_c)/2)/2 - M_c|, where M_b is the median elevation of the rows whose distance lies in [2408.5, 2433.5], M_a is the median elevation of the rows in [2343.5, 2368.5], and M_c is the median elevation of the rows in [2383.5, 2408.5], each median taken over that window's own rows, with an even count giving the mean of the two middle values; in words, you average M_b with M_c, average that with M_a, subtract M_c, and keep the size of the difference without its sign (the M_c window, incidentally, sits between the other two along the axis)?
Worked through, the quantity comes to 3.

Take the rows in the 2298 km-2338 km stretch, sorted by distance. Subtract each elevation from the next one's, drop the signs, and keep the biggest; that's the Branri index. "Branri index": 11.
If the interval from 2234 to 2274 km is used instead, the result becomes 42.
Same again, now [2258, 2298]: 42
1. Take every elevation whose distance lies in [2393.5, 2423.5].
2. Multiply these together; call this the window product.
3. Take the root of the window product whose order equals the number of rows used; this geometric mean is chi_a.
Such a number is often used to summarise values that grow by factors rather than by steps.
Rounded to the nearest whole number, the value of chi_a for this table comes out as 133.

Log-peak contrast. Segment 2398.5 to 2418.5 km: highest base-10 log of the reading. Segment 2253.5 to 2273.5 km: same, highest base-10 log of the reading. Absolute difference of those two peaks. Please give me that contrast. 0.082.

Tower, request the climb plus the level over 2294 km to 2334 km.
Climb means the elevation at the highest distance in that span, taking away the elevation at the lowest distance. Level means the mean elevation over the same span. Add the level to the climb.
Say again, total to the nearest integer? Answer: 104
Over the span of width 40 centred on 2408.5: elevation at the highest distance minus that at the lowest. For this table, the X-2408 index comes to -10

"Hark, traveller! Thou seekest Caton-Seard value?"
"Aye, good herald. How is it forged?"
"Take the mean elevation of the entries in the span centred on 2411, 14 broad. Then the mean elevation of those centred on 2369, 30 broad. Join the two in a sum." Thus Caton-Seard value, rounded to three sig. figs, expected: 263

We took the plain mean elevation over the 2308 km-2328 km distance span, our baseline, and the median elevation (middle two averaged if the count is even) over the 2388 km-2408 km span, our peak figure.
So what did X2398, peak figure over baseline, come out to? 1.35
